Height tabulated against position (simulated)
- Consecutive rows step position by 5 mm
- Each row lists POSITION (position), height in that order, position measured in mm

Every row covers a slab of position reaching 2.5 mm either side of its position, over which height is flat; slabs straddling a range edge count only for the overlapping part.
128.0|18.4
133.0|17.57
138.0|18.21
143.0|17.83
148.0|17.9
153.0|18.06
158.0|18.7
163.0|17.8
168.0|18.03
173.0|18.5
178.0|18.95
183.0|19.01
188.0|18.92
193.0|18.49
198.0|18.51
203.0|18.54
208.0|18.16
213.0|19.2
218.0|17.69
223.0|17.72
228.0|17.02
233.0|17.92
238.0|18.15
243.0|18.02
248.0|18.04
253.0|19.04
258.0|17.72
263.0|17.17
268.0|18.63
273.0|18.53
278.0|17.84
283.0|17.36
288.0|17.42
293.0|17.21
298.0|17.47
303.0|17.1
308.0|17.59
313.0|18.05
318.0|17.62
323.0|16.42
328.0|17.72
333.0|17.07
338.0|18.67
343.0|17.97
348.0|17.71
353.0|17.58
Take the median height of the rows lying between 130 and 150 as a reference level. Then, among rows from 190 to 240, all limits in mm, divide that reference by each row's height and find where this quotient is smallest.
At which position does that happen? 213.0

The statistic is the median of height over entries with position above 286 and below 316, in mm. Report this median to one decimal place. 17.4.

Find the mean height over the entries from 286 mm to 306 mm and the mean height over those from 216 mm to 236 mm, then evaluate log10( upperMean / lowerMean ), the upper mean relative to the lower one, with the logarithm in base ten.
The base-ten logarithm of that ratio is -0.007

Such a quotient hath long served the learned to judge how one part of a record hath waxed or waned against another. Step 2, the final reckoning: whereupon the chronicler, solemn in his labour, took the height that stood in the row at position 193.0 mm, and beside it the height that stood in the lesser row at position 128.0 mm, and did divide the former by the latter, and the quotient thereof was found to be 1.00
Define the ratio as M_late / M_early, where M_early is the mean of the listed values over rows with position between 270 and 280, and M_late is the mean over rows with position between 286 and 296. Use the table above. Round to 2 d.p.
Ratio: 0.95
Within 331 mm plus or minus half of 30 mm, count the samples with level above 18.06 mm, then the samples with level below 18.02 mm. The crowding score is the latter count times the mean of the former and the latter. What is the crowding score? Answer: 15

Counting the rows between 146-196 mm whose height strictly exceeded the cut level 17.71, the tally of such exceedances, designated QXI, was 10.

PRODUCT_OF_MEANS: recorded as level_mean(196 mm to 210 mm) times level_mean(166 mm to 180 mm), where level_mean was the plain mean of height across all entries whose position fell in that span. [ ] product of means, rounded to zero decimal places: 340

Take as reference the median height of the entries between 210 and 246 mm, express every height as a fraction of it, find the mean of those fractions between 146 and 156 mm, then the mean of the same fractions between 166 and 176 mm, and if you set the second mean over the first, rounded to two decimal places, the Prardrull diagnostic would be 1.02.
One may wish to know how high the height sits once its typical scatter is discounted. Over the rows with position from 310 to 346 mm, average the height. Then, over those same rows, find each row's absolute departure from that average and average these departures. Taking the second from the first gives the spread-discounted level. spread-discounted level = 17.1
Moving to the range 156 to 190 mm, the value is 18.2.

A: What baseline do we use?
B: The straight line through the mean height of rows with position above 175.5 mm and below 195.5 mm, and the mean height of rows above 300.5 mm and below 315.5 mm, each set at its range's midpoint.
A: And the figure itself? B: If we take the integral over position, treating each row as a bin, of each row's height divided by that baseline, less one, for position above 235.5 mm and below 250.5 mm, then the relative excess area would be -0.1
